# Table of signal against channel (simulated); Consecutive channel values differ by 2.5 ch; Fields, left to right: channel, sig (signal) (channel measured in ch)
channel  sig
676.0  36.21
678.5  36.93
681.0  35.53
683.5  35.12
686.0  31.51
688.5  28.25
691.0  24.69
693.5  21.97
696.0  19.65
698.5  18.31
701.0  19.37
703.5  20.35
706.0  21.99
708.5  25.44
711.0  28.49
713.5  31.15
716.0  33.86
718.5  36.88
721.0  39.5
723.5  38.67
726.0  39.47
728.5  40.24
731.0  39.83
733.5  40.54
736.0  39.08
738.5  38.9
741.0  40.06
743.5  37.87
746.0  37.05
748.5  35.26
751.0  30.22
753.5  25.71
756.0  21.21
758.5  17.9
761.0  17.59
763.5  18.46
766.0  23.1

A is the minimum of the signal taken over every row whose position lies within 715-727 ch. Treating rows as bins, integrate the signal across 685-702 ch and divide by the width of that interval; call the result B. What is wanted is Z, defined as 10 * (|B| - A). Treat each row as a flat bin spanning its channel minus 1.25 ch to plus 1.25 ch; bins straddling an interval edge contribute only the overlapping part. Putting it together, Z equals -105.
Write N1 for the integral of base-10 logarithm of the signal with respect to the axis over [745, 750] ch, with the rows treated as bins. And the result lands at 7.8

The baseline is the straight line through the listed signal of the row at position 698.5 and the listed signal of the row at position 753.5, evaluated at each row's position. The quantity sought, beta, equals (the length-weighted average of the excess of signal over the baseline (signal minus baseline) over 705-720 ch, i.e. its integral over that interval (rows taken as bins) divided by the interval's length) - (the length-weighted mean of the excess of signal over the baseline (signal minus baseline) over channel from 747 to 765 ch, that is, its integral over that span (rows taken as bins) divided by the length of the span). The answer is 12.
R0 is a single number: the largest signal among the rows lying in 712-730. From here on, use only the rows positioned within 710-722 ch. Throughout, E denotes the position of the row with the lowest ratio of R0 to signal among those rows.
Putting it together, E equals 721.0 ch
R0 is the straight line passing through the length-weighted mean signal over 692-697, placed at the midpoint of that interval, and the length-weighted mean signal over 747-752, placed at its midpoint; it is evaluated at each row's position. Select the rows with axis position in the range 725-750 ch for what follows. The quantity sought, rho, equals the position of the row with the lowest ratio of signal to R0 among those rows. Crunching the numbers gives 748.5 ch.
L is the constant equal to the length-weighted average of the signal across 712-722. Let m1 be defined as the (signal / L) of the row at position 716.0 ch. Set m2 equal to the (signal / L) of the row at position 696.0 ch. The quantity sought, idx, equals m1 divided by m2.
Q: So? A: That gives 1.7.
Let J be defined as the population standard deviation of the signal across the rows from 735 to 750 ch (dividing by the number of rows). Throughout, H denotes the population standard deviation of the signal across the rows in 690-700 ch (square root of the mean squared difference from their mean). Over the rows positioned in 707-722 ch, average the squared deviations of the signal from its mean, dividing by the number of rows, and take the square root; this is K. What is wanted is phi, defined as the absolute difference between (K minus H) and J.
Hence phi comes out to 1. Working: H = 2.4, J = 1.6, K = 5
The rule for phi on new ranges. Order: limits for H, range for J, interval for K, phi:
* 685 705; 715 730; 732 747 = 5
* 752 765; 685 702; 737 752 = 4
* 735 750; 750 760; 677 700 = 1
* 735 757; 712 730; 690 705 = 7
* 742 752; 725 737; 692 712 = 0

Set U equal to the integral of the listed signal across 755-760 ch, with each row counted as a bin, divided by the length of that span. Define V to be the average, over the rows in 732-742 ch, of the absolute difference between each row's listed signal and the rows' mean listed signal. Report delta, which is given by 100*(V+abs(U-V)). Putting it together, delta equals 1937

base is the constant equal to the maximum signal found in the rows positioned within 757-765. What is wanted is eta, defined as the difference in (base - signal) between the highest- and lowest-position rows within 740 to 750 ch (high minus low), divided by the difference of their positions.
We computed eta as 0.6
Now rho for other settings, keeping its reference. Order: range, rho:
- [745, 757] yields 756.0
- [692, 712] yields 698.5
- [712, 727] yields 713.5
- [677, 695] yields 693.5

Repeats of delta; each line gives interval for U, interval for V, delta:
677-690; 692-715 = 3335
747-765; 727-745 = 2394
